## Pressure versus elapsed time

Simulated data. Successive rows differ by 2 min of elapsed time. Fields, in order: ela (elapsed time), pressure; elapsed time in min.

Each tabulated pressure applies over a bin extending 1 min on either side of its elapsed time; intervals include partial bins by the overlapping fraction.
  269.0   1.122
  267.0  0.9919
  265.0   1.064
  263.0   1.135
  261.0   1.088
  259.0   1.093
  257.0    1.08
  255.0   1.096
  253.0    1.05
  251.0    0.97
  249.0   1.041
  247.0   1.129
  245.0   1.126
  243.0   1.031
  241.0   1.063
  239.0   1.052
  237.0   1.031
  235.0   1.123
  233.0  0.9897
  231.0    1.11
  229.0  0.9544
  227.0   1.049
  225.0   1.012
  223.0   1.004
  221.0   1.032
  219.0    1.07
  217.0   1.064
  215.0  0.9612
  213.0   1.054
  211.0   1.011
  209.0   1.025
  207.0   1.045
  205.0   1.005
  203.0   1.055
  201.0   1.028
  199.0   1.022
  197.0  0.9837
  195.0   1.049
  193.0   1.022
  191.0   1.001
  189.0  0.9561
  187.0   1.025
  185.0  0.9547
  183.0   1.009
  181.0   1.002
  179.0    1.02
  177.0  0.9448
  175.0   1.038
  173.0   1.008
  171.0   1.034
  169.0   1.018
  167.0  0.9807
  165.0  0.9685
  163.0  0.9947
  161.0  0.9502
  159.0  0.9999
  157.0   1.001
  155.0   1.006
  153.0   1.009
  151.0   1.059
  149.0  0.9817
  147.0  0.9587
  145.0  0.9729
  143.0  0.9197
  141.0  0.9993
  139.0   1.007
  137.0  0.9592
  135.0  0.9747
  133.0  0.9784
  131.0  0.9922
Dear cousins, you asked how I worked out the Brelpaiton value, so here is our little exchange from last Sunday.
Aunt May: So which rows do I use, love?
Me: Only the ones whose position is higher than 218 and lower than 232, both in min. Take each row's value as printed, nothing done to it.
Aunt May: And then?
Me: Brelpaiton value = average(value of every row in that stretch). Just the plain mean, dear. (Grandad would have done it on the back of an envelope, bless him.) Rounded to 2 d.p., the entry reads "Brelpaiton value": 1.03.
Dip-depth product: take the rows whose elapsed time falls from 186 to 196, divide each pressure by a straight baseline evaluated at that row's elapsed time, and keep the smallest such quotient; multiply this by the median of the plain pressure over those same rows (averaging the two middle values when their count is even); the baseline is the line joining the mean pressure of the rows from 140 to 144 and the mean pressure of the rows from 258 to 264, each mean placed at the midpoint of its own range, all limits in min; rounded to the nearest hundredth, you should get 0.96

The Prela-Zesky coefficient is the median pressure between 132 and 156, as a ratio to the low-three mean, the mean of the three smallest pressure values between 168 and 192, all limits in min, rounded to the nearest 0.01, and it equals 1.03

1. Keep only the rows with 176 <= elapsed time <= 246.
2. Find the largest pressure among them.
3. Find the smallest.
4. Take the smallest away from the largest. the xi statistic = 0.181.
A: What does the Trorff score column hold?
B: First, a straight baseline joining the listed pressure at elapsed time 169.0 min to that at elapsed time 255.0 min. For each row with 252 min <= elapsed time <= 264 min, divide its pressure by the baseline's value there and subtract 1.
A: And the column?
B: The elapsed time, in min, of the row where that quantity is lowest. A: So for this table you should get 253.0 min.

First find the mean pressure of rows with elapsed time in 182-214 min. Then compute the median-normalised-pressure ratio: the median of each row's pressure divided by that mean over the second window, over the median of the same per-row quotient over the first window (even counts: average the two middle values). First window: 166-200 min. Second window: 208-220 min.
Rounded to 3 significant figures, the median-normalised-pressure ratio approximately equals 1.03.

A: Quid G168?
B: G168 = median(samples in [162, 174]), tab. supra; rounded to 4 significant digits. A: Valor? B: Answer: 1.001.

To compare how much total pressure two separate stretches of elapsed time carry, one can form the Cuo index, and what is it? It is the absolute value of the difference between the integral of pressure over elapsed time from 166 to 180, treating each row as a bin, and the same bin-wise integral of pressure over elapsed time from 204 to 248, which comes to 32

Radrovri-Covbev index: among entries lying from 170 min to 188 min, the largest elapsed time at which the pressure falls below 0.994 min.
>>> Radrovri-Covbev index 185.0 min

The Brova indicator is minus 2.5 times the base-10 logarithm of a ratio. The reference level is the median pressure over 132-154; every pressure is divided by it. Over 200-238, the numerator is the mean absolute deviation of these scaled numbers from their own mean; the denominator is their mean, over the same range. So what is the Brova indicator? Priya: 3.76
